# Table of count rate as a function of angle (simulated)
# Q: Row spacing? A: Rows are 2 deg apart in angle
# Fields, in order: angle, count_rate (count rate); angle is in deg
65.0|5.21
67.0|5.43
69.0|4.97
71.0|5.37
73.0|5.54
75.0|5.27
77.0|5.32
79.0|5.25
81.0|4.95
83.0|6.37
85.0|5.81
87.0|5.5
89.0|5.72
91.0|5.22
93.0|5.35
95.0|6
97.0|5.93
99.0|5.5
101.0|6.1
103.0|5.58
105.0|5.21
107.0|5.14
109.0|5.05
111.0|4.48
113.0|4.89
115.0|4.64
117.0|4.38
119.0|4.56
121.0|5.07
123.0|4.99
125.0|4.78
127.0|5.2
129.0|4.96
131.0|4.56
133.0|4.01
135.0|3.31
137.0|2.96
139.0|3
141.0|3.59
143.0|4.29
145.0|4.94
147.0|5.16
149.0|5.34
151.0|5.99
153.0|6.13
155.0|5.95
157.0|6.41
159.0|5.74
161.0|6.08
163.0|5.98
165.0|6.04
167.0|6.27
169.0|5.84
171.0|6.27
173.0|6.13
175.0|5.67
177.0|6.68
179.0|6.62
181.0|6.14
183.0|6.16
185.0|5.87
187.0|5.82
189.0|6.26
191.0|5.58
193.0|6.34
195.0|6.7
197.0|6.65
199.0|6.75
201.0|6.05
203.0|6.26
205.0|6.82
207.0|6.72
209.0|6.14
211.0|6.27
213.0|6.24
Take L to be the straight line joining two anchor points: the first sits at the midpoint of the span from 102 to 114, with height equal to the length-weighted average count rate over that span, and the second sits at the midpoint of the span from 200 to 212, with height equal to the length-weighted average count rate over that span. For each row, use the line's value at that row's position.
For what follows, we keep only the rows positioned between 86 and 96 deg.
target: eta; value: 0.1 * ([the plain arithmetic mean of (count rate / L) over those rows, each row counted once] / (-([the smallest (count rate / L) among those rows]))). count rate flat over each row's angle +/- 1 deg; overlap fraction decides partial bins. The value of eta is -0.106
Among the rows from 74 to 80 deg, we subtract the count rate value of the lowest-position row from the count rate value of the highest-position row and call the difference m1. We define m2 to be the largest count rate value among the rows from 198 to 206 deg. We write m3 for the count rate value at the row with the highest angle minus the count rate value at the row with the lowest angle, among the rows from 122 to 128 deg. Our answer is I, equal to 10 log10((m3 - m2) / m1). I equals 25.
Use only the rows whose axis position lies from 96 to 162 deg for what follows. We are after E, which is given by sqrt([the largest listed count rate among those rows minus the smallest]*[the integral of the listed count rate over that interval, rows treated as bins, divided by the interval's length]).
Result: 4.14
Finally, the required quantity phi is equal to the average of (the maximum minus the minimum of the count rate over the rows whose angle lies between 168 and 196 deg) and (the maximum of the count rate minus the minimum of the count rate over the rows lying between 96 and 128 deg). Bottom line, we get 1.4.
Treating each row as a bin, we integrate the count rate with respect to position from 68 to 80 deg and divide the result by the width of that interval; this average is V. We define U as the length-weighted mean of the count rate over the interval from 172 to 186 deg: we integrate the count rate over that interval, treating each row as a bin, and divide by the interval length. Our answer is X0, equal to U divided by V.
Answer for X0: 1.17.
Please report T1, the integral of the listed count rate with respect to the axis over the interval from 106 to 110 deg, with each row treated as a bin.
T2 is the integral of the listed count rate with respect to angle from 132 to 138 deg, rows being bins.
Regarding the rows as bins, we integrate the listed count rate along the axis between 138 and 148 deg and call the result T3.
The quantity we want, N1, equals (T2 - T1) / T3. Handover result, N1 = 0.0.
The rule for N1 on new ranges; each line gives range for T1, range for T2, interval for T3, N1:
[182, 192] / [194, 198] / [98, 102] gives -1.4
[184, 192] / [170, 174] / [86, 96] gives -0.4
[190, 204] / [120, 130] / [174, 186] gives -0.5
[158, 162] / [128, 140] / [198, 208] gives 0.3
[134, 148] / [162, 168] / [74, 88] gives -0.2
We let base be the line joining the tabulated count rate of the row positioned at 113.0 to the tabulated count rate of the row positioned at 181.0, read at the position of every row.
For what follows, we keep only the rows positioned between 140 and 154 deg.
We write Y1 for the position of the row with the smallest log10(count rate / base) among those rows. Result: 141.0 deg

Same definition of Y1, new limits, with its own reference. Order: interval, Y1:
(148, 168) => 149.0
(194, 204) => 201.0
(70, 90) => 81.0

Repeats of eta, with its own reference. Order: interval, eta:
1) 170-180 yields -0.111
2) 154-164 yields -0.105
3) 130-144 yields -0.124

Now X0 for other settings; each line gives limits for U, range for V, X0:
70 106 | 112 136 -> 1.20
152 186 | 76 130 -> 1.16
